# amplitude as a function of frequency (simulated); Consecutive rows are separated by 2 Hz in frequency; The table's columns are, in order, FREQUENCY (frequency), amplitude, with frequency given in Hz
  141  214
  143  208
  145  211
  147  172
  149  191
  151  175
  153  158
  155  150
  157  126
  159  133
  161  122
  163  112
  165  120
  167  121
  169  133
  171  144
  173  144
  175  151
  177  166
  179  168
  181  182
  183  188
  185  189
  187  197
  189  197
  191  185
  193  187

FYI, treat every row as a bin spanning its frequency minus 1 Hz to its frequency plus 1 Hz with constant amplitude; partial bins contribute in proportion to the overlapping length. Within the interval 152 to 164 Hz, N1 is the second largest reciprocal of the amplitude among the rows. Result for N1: 0.0082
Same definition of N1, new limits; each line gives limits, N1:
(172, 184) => 0.0066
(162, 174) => 0.0083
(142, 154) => 0.0058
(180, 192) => 0.0054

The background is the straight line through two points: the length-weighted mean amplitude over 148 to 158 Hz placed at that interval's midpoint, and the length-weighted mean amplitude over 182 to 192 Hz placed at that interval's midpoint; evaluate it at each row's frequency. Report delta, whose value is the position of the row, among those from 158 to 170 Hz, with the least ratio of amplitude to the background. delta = 163 Hz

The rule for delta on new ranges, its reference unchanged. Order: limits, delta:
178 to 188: 179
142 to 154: 153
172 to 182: 173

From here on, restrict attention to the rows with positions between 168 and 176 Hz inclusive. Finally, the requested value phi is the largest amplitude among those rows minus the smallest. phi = 18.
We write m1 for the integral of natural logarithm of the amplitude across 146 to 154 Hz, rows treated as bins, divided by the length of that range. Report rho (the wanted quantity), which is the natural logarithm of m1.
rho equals 1.64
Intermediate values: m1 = 5.16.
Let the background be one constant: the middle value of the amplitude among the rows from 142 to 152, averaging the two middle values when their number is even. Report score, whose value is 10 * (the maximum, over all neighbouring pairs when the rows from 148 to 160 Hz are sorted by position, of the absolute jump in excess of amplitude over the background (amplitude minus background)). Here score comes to 240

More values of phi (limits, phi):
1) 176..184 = 22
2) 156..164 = 21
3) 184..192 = 12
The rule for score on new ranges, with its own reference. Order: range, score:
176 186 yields 140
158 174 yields 120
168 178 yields 150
